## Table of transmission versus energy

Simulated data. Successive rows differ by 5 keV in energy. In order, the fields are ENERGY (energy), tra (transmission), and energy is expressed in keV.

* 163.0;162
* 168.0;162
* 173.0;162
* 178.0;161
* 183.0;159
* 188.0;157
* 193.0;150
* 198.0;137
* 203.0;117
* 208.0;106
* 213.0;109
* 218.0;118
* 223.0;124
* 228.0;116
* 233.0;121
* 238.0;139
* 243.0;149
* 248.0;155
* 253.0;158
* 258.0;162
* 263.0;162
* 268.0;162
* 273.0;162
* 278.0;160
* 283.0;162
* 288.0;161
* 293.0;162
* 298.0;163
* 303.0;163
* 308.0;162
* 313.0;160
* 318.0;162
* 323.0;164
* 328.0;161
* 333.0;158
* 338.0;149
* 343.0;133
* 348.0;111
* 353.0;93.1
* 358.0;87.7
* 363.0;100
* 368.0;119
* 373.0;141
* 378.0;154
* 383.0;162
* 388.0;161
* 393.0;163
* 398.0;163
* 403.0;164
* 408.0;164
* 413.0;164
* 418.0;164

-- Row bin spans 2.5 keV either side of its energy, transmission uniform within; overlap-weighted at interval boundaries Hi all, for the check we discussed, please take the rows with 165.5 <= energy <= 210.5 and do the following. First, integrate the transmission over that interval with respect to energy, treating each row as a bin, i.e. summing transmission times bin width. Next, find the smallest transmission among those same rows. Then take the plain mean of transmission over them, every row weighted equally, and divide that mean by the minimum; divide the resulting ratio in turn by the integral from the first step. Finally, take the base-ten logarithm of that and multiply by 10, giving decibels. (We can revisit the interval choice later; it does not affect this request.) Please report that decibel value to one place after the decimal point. -36.8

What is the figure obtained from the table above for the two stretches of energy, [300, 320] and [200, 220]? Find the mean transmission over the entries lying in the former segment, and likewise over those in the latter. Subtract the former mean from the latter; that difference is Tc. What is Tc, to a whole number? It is -49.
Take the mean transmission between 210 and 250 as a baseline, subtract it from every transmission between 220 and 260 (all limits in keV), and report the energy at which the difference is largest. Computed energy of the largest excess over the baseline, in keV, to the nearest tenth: 258.0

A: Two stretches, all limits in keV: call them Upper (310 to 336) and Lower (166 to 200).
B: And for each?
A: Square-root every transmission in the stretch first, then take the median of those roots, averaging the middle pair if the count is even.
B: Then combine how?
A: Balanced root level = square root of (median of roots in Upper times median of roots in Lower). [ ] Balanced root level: 12.6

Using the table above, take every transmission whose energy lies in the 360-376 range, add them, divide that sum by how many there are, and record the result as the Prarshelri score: 120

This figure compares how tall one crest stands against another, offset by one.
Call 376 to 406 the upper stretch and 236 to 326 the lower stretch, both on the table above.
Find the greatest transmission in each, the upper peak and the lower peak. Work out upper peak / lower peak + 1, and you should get 2.00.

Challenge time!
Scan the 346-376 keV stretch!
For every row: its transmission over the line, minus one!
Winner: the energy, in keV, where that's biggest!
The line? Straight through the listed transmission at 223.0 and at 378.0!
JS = 373.0 keV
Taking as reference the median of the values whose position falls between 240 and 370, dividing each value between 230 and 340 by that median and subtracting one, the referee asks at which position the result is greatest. 323.0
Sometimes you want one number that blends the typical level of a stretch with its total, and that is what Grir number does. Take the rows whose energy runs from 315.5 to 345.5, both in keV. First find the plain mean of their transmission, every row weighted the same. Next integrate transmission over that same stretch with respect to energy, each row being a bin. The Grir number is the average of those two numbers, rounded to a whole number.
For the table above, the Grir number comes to 2395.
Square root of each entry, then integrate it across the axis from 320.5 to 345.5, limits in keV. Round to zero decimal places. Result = 309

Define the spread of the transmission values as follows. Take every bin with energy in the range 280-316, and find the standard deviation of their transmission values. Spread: 1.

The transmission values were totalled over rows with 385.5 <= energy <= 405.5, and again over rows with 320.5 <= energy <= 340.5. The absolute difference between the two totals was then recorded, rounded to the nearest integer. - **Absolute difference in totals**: 19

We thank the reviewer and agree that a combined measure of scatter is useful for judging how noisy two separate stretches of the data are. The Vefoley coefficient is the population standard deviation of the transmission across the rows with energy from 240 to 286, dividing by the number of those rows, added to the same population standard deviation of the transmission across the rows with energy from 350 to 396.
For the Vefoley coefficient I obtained 34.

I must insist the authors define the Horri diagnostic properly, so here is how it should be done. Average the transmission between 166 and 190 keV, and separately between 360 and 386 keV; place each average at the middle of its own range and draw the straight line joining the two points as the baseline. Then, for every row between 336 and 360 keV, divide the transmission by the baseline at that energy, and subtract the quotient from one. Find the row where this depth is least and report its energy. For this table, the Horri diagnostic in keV 338.0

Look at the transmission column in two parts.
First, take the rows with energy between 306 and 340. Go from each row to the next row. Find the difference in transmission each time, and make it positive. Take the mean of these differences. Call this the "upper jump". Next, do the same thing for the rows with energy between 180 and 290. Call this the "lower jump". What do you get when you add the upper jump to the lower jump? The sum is 10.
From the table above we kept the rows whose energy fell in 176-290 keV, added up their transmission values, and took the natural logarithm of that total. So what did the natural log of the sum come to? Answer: 8.1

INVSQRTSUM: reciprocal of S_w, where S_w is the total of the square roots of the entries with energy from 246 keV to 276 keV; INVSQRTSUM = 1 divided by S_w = 0.013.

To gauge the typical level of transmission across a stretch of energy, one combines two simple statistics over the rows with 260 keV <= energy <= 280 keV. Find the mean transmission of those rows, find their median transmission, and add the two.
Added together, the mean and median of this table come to 324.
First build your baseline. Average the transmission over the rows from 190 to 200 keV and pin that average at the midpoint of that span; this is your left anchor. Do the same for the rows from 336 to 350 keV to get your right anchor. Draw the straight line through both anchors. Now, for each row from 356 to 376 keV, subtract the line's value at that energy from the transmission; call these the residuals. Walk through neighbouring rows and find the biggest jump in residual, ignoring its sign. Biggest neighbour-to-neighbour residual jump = 22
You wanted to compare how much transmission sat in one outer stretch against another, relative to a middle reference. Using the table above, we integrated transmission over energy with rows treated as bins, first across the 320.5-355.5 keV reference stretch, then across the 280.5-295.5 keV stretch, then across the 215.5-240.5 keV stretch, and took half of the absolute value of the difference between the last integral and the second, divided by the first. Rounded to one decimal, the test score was 0.1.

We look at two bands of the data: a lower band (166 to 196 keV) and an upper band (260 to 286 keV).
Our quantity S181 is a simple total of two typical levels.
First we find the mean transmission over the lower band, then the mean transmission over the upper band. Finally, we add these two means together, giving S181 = 320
